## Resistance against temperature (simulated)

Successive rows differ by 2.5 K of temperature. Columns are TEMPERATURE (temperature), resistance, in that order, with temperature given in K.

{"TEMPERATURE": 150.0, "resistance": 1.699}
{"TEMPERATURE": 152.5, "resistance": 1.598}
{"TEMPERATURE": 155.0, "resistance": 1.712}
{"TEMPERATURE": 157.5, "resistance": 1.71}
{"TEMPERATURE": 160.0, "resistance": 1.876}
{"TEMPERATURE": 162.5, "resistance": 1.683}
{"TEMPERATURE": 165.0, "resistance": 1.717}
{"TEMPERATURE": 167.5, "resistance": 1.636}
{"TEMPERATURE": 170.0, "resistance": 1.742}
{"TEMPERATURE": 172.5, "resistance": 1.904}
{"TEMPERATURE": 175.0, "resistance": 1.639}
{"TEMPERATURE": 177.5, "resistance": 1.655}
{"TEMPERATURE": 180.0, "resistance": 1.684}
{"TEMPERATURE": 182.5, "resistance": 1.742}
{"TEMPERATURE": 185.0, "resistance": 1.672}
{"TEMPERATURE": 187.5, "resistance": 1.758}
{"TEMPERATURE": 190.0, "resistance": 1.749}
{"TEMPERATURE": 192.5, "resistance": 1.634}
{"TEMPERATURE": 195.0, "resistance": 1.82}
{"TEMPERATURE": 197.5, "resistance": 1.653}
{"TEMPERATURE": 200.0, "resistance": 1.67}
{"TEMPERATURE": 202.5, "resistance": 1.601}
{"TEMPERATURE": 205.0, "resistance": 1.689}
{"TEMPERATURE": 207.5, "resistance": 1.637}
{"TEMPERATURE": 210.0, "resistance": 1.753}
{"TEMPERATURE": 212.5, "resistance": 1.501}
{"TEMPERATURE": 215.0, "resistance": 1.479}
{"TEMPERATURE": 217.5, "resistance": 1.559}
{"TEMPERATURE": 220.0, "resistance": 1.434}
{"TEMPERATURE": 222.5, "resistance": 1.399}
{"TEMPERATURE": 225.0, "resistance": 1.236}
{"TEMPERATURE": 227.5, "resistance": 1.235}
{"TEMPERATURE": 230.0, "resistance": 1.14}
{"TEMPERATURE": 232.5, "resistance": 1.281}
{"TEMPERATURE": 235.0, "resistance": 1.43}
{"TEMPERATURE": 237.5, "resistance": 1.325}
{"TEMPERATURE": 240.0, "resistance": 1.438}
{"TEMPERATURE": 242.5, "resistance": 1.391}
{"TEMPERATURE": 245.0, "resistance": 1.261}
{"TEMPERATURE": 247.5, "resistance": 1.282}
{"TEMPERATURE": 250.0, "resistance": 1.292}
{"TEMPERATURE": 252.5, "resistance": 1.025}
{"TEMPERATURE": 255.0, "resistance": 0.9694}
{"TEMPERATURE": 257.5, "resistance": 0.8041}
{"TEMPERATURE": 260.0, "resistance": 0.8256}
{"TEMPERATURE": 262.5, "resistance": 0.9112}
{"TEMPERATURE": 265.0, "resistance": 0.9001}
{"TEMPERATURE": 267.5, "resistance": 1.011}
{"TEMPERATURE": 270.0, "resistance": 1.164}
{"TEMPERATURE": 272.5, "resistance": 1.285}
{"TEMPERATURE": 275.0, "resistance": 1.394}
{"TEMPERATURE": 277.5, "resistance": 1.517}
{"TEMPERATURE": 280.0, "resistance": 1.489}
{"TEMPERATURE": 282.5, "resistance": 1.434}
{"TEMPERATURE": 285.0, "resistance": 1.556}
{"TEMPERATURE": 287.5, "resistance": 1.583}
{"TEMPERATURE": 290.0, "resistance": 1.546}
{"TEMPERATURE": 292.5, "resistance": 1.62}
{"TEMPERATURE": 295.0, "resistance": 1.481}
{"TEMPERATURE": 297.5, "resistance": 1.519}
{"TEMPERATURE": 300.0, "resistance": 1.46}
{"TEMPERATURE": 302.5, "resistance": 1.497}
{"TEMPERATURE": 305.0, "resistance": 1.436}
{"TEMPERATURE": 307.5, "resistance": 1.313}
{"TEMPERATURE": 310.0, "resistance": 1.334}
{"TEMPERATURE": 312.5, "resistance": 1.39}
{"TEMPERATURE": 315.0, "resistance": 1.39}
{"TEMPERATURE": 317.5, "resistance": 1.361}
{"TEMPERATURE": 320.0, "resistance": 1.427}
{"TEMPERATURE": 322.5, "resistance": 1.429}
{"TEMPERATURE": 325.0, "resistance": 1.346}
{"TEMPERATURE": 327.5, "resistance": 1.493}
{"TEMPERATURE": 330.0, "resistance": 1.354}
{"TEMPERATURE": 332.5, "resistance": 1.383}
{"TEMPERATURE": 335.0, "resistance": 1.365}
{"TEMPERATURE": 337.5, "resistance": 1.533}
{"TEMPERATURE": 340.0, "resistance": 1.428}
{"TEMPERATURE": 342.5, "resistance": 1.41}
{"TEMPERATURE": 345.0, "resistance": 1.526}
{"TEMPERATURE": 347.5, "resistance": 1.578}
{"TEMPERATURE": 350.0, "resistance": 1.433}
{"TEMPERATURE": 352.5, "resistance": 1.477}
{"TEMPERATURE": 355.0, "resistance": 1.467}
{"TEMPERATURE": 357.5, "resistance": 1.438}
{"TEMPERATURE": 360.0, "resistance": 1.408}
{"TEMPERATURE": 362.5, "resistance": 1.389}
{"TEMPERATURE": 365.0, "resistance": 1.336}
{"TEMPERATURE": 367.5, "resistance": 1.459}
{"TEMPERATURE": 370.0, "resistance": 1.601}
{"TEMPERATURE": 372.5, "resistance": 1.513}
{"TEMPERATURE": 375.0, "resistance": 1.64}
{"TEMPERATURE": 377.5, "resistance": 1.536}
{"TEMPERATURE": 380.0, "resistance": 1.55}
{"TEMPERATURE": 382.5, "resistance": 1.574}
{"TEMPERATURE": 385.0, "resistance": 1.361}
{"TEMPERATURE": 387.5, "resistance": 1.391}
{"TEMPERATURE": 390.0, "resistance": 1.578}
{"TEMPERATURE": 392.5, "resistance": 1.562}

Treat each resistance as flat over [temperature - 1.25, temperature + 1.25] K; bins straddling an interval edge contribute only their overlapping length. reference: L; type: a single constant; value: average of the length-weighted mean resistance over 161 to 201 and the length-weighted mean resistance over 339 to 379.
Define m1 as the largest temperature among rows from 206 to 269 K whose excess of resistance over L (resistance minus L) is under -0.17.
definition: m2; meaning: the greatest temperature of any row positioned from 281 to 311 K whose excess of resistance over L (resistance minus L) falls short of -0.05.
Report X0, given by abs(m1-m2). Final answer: 42.5 K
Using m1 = 267.5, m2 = 310.0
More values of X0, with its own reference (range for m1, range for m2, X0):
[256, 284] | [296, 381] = 102.5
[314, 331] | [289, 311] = 20.0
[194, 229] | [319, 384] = 150.0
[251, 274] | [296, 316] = 42.5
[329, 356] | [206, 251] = 92.5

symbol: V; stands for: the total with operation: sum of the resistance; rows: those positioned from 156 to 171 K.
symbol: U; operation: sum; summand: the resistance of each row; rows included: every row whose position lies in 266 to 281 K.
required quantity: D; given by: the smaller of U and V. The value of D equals 7.9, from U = 7.9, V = 10.4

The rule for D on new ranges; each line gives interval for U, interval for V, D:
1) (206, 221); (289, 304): 9.1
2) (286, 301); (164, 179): 9.2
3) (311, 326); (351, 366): 8.3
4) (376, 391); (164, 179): 9.0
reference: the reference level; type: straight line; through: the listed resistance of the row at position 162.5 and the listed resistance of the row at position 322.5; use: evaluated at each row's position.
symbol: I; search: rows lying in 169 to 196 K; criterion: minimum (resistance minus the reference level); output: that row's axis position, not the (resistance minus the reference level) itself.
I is 175.0 K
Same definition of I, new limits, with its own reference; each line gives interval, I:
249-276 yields 257.5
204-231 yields 230.0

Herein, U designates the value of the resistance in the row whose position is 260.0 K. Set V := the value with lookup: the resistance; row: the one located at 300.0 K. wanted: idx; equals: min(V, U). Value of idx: 0.83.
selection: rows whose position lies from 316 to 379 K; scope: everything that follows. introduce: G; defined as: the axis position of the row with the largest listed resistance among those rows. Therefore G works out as 375.0 K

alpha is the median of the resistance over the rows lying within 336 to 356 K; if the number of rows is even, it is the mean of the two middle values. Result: 1.47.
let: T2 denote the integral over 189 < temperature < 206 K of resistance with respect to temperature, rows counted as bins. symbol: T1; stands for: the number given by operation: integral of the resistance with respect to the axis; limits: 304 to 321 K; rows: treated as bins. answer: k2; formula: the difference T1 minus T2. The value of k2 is -5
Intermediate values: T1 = 23.4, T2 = 29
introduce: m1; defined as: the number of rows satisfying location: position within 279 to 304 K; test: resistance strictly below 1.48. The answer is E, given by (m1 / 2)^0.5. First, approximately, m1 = 2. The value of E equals 1.0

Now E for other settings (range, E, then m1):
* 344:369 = 2.0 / 8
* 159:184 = 0.0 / 0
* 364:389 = 1.4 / 4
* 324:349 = 1.7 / 6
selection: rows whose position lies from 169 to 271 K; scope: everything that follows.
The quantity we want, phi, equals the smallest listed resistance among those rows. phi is 0.8041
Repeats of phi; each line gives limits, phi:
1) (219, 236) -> 1.14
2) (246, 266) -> 0.8041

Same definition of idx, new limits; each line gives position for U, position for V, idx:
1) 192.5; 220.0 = 1.43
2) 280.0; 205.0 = 1.49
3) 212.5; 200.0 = 1.50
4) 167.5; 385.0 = 1.36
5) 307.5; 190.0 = 1.31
